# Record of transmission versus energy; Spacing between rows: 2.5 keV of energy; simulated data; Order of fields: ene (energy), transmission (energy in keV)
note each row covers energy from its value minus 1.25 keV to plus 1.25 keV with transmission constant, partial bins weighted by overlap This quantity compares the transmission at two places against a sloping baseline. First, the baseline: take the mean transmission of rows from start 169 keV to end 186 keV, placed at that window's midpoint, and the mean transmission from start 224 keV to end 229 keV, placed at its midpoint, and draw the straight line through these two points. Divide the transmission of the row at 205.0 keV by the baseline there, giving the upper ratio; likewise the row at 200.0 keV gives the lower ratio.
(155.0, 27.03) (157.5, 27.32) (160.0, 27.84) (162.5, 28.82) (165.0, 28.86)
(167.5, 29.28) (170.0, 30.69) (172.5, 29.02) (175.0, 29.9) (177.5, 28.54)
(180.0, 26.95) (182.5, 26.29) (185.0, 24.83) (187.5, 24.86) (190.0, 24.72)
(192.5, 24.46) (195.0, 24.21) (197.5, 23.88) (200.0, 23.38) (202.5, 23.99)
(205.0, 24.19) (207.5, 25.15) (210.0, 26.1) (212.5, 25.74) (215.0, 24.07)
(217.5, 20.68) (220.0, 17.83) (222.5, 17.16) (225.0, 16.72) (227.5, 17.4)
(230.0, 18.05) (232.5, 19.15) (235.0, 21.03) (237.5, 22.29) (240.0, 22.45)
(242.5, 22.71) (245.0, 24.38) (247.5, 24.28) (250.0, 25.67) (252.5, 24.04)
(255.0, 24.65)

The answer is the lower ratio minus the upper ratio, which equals -0.09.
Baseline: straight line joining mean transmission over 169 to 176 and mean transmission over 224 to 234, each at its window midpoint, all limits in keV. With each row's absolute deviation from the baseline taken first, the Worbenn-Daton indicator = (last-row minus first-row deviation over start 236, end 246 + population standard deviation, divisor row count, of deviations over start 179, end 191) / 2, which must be 2.0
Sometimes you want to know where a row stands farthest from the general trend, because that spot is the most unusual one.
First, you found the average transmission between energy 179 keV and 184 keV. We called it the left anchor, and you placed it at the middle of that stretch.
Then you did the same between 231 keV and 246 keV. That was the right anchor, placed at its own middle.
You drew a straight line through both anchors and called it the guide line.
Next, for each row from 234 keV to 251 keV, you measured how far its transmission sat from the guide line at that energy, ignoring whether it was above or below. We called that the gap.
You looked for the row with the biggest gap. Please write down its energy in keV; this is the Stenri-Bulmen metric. 250.0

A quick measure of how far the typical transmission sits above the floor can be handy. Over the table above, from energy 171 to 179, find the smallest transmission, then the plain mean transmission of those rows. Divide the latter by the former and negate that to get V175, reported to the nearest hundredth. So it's -1.02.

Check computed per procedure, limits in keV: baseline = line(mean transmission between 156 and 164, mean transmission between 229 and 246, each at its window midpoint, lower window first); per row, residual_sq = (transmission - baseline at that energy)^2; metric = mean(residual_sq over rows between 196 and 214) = 2.0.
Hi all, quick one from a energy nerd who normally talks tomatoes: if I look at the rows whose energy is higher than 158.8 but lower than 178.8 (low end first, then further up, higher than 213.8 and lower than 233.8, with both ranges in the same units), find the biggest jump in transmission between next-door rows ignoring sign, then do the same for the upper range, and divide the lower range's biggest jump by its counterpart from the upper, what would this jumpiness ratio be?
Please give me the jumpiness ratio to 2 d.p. 0.49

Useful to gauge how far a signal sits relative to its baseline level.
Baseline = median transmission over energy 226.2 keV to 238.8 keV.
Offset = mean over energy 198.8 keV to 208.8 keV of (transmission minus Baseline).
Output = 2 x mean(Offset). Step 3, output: 10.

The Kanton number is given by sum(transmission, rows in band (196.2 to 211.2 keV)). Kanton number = 147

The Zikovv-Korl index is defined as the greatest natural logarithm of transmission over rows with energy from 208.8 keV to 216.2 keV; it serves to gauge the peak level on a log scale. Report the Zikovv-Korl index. 3.26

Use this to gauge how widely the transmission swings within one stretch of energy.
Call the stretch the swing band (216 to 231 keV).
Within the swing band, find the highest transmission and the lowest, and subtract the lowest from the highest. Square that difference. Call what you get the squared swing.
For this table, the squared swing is 16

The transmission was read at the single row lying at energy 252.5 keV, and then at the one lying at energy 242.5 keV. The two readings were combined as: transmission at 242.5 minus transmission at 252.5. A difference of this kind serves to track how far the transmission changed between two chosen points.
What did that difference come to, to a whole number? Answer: -1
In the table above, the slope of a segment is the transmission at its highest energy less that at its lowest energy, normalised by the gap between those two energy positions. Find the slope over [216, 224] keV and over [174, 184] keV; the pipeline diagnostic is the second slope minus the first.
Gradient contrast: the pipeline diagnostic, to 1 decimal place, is 0.2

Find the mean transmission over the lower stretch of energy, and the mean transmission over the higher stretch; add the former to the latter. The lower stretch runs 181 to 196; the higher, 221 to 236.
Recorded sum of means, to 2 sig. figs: 43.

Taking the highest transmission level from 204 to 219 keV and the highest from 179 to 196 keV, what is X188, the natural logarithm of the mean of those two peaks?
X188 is 3.28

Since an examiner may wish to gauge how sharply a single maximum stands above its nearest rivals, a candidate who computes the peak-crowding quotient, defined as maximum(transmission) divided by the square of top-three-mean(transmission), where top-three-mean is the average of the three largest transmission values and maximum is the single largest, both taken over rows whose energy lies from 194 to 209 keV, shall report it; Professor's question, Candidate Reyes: 0.042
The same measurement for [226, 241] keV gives 0.047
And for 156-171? 0.035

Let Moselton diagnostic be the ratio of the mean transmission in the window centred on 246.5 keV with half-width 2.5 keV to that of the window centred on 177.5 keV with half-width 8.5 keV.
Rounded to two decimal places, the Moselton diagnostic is 0.87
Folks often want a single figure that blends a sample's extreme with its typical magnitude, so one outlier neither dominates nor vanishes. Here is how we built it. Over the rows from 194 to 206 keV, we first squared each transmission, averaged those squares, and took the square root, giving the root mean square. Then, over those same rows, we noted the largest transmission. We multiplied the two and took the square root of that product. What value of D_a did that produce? 24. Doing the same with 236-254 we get 25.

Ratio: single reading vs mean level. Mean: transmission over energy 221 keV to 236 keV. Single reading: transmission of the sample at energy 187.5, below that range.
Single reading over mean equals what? 1.4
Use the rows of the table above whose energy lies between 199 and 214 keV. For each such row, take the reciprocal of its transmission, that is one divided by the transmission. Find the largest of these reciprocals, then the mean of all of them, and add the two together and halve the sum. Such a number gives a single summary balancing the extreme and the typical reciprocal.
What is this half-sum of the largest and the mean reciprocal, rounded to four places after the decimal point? 0.0416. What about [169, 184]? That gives 0.0366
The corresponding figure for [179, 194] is 0.0402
